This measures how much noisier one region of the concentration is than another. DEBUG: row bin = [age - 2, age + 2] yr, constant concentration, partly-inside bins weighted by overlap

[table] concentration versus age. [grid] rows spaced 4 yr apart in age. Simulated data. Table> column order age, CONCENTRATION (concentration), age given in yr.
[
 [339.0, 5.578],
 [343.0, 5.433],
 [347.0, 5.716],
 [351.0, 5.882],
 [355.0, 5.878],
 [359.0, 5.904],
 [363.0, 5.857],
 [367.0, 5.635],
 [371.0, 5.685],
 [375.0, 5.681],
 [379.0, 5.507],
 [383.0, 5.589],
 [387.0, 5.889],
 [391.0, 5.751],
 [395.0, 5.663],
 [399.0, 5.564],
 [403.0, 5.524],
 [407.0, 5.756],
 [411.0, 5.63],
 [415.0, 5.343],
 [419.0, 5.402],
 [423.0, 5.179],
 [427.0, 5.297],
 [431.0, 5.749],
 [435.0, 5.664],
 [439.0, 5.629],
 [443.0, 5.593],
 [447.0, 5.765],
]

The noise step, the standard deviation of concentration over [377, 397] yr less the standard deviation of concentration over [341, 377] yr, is -0.01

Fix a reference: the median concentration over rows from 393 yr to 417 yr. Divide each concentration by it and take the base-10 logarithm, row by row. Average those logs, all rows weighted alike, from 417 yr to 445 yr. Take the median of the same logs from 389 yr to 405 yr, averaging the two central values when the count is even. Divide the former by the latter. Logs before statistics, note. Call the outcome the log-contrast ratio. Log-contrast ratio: -6.1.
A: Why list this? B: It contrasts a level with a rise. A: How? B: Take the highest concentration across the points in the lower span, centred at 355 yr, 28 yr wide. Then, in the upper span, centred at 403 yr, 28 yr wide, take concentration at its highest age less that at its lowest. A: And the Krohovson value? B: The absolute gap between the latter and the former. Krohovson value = 6.31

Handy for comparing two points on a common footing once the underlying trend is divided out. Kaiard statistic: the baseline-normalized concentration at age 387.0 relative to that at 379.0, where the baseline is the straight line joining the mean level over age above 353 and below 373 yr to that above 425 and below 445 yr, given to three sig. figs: 1.07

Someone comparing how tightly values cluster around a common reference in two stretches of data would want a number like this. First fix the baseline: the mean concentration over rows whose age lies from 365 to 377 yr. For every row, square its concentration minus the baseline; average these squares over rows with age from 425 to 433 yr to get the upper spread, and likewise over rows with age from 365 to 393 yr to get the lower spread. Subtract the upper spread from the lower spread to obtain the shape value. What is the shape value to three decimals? -0.059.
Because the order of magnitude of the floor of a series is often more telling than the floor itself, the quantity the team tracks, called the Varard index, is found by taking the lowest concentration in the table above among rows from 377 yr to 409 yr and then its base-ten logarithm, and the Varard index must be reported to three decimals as 0.741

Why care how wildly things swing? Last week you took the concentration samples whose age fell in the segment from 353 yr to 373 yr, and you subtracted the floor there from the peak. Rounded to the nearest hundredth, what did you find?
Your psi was 0.27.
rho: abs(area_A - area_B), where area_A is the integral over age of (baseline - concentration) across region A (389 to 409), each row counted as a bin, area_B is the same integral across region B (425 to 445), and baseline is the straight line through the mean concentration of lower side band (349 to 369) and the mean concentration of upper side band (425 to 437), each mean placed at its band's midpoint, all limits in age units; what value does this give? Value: 1.31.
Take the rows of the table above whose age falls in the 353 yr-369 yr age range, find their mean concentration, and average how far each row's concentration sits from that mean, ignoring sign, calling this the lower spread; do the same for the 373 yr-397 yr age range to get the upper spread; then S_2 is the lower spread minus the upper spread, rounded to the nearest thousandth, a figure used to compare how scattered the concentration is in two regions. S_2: -0.002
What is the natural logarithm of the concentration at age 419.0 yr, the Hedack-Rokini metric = 1.69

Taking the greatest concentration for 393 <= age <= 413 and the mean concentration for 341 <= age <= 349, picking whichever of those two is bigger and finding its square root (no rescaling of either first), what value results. 2.40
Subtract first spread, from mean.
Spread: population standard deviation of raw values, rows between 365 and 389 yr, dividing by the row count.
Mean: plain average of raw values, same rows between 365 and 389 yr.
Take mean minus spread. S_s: 5.55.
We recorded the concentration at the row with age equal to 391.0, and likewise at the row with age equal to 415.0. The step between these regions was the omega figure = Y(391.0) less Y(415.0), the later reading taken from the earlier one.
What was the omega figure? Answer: 0.41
